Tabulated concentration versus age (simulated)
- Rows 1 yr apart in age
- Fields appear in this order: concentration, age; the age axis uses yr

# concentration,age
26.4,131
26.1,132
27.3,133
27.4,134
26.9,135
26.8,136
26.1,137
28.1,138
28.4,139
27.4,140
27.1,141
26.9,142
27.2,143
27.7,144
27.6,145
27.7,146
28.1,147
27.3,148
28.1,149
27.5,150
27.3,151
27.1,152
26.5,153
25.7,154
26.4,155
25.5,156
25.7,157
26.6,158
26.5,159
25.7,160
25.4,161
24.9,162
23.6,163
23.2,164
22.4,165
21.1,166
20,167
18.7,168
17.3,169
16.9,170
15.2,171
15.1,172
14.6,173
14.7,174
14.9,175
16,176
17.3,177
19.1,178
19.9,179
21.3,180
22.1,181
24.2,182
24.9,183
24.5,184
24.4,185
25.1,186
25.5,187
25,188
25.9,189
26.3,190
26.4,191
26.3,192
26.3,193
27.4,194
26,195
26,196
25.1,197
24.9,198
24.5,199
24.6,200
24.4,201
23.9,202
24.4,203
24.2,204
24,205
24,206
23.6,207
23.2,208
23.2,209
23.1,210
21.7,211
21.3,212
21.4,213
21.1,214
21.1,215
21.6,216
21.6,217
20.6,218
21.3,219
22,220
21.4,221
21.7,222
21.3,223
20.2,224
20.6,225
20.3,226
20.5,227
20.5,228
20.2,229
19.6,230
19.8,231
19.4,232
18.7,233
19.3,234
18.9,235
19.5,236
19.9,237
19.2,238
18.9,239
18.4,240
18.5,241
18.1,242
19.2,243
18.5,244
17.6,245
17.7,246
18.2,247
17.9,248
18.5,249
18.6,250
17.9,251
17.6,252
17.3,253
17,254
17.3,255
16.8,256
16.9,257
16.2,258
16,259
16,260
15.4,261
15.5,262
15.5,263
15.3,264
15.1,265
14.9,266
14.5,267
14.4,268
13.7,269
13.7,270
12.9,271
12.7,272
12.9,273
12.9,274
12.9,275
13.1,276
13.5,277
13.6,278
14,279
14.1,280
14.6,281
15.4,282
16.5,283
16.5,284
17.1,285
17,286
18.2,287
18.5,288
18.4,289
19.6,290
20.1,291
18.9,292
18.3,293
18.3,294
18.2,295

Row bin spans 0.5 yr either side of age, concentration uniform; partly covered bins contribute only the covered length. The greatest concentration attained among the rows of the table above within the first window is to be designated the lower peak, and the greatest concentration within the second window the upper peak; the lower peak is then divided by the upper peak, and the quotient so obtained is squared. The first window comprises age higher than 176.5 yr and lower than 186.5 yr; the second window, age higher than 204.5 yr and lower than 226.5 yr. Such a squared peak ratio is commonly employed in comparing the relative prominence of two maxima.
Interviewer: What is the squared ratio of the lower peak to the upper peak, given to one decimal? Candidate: 1.1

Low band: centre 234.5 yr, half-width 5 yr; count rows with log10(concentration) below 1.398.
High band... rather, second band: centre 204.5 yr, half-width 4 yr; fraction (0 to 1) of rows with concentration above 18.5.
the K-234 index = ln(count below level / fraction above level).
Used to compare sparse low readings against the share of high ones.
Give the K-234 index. 2.30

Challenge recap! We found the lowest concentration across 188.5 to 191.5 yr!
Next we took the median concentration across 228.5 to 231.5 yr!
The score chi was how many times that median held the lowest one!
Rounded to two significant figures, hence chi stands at 0.76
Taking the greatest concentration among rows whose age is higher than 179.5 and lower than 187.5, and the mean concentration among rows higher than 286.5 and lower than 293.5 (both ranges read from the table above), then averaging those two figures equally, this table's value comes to 22.2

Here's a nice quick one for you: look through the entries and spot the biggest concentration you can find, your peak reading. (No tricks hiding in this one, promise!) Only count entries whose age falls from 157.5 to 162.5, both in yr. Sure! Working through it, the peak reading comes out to 26.6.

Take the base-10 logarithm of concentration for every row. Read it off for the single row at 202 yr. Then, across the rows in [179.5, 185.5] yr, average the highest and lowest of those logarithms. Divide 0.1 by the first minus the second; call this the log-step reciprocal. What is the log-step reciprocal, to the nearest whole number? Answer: 6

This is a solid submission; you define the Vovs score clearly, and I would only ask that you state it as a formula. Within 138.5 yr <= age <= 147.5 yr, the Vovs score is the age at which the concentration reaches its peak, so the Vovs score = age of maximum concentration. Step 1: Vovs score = 139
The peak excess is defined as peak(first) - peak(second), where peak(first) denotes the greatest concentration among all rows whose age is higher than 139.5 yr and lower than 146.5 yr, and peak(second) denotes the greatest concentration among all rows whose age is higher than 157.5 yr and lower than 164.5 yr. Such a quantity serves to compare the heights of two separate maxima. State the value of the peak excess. 1.1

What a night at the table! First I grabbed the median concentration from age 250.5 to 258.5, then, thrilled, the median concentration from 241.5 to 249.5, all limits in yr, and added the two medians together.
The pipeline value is 35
